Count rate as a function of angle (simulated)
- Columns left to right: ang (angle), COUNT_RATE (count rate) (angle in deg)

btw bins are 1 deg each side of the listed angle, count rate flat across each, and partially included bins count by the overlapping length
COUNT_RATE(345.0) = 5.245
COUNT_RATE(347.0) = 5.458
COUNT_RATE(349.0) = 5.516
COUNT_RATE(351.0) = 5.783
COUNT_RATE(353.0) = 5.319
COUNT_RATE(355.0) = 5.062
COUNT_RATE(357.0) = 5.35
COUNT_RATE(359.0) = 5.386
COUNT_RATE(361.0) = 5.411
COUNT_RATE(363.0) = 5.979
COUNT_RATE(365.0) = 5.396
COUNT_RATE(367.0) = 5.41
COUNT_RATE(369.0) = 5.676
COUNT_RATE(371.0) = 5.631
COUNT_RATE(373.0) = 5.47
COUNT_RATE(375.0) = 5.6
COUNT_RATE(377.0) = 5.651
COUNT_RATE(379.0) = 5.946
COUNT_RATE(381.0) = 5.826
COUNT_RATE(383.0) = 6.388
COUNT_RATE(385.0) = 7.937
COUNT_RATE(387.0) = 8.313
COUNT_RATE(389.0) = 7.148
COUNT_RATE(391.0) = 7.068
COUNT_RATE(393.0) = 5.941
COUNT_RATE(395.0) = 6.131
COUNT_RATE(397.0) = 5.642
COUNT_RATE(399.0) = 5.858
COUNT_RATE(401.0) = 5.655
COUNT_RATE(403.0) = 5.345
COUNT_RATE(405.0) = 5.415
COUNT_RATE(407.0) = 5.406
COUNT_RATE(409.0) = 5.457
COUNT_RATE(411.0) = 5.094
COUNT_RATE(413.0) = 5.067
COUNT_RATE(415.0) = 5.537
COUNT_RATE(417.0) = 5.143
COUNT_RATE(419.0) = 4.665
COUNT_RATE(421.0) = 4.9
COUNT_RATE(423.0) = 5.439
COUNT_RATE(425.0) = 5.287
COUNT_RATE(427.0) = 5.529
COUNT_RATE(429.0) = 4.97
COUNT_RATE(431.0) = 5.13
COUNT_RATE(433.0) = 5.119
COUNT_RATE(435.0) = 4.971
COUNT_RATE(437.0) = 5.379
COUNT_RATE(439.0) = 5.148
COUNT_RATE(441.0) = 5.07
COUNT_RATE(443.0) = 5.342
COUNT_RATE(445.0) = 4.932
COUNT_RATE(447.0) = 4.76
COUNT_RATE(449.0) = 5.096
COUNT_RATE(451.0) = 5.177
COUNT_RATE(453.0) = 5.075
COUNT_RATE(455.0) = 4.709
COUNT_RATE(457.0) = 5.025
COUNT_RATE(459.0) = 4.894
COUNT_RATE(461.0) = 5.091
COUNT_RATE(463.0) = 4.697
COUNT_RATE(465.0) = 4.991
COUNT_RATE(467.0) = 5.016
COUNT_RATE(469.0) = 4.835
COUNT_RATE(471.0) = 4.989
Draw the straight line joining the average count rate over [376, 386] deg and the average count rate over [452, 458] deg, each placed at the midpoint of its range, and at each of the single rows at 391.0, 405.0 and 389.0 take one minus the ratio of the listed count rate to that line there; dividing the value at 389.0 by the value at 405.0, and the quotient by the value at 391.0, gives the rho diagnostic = 13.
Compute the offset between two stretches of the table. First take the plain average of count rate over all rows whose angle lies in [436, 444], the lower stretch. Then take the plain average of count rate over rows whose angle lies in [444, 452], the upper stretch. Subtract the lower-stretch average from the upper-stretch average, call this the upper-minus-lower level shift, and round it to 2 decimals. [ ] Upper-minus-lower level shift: -0.24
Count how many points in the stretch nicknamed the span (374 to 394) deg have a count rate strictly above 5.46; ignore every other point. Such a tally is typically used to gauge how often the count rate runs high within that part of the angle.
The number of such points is 10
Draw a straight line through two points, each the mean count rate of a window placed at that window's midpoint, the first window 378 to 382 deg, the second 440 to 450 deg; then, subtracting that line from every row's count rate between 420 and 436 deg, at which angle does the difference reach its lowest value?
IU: 421.0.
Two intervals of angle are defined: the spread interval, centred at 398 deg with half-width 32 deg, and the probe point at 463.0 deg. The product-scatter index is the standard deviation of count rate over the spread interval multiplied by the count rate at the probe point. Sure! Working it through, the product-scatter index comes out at 3.8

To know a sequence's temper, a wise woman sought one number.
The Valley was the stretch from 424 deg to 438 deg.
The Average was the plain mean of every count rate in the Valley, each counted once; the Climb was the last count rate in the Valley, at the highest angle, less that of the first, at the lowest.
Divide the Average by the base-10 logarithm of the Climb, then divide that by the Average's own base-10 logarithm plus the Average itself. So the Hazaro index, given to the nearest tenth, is -0.8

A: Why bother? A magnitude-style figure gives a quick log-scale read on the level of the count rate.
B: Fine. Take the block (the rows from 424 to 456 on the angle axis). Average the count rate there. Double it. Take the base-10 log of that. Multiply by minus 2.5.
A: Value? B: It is -2.52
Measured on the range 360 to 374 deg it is -2.62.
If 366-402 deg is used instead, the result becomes -2.73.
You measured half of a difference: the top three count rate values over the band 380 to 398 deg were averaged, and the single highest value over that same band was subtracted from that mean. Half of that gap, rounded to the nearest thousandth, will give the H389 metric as -0.257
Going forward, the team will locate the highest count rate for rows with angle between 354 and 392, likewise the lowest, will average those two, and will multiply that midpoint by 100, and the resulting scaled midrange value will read 669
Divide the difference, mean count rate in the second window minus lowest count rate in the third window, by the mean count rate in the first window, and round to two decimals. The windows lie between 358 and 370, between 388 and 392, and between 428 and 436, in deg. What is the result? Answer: 0.39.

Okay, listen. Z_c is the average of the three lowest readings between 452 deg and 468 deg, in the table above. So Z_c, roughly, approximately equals 4.77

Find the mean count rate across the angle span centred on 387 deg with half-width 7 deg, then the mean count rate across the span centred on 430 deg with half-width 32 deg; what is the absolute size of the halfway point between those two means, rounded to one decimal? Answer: 6.1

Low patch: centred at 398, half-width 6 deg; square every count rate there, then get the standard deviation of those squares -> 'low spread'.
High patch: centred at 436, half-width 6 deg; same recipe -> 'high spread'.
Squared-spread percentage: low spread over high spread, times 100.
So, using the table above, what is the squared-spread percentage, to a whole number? 225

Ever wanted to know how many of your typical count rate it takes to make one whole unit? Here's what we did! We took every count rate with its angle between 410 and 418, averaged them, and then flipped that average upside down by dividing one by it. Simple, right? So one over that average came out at 0.192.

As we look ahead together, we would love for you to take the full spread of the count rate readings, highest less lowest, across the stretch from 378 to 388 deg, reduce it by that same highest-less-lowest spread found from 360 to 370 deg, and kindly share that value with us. 1.9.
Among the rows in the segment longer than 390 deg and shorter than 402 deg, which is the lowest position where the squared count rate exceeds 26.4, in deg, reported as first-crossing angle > 391.0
